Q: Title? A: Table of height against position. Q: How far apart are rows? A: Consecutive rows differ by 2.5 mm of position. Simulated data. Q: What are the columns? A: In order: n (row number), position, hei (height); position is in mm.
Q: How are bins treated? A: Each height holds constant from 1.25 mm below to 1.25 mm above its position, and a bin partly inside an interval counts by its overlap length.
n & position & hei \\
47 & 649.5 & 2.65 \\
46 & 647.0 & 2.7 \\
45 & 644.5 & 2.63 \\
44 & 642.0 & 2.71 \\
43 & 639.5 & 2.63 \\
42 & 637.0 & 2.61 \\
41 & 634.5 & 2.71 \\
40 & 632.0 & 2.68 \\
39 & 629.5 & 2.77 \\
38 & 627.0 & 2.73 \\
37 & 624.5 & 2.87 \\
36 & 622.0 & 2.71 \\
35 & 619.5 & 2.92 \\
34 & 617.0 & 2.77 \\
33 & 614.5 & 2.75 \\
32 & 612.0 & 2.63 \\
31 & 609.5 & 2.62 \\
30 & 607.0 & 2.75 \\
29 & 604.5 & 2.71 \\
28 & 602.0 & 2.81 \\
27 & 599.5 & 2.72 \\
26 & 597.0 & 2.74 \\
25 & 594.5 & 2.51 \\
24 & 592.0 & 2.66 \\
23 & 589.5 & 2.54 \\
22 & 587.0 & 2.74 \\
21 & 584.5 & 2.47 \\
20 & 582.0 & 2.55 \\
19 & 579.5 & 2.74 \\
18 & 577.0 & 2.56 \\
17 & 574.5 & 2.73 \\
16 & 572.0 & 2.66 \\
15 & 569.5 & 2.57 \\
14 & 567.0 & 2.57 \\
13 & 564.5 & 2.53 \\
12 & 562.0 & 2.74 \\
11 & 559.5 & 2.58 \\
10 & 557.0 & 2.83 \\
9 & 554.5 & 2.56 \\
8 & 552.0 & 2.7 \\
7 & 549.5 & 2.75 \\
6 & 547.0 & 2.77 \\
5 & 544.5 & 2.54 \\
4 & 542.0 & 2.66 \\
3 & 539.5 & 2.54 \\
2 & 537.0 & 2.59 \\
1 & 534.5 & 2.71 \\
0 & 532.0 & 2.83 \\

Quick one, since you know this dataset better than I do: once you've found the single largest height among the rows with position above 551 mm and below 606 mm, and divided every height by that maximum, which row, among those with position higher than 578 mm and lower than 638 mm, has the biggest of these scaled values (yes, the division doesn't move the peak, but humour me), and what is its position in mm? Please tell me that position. 619.5 mm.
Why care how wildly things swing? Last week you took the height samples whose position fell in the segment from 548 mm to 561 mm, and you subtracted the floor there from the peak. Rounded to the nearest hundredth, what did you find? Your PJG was 0.27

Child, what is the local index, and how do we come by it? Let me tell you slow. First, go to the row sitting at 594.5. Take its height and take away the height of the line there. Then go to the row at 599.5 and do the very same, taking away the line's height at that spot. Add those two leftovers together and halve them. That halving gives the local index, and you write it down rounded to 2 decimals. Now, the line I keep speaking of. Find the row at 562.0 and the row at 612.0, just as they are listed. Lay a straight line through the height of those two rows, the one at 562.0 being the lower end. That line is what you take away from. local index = -0.05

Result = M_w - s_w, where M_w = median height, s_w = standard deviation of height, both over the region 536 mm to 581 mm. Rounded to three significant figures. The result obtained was 2.53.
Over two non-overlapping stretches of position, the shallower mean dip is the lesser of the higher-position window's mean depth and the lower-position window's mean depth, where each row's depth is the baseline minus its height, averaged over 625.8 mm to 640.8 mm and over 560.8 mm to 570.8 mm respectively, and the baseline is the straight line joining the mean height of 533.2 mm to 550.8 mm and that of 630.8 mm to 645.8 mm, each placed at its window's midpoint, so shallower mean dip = -0.027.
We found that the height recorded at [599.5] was 2.72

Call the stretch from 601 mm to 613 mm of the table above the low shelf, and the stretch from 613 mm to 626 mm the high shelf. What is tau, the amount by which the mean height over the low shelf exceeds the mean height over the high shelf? -0.10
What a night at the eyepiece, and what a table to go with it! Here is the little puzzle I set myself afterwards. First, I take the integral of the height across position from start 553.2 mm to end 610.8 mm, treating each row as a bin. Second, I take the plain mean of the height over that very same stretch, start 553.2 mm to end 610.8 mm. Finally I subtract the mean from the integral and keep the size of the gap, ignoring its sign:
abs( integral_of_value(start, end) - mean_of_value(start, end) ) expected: 150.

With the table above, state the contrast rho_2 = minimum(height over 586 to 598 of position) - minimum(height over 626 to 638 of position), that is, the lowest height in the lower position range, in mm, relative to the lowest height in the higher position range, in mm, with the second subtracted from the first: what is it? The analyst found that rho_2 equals -0.10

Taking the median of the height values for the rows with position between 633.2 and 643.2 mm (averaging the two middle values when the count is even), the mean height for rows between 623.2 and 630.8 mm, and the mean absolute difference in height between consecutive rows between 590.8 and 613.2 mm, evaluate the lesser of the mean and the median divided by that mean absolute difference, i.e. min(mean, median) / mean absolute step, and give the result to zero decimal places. 28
